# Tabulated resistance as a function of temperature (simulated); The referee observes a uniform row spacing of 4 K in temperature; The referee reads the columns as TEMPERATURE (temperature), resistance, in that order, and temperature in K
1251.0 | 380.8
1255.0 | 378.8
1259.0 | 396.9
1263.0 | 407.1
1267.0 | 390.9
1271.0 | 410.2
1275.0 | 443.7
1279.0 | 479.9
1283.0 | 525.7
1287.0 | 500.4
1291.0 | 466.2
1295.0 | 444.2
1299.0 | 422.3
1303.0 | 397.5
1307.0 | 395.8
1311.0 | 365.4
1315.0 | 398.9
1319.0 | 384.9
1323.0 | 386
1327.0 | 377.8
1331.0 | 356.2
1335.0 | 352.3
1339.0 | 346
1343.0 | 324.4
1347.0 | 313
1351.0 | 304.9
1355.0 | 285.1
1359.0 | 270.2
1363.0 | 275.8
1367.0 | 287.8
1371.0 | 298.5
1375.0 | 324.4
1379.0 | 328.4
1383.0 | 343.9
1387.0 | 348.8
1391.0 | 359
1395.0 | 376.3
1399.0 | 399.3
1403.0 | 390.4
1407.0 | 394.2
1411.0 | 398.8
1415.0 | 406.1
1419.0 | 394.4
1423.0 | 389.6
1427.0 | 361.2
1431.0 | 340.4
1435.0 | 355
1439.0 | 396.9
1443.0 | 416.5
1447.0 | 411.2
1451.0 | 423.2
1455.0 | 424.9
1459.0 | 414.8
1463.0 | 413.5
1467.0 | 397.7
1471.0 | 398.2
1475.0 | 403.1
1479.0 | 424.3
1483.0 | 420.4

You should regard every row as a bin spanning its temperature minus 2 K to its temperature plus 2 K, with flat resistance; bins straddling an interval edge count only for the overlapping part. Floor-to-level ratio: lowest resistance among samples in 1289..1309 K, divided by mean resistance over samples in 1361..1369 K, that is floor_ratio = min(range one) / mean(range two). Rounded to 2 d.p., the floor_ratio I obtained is 1.40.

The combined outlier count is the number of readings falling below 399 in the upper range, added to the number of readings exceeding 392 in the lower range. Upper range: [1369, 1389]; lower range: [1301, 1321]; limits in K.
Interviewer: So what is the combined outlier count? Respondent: 8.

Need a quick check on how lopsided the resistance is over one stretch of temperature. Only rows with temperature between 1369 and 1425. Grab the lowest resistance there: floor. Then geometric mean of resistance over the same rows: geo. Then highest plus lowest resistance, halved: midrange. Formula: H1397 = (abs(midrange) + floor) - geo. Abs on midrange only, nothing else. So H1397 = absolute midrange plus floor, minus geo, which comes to 284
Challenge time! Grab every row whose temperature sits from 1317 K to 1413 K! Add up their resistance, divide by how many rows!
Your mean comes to 343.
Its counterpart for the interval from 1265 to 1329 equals 424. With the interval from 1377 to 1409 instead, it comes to 368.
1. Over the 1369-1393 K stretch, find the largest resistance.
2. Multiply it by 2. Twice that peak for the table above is 718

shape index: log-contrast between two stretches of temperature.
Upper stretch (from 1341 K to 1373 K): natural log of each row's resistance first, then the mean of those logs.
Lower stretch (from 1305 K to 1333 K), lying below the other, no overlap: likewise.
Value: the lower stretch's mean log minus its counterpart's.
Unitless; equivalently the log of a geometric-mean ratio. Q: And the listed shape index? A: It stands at 0.26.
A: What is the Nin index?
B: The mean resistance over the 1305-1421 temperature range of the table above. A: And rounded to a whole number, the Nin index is 351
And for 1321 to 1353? 345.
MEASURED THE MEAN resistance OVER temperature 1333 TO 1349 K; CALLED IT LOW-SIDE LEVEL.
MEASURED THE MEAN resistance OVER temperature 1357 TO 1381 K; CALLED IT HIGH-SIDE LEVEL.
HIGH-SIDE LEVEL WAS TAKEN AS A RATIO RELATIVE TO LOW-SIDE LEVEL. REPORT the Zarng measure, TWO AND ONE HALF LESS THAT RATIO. 1.61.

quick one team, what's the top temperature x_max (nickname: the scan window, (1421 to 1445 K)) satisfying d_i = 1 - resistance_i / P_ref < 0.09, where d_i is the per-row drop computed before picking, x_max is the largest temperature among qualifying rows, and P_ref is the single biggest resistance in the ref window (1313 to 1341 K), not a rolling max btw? 1443.0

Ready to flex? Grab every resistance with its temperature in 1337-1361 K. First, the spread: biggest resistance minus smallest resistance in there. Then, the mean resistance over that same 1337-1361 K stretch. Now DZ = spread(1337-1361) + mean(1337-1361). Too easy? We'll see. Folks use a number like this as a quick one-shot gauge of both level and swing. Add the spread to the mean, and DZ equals 383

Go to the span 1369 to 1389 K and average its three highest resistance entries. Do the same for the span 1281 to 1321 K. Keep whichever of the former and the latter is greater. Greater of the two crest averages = 497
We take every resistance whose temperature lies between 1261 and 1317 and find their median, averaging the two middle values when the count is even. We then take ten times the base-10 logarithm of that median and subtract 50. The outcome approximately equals -23.8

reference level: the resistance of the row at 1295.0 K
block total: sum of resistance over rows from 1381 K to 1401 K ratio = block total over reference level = 4.11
